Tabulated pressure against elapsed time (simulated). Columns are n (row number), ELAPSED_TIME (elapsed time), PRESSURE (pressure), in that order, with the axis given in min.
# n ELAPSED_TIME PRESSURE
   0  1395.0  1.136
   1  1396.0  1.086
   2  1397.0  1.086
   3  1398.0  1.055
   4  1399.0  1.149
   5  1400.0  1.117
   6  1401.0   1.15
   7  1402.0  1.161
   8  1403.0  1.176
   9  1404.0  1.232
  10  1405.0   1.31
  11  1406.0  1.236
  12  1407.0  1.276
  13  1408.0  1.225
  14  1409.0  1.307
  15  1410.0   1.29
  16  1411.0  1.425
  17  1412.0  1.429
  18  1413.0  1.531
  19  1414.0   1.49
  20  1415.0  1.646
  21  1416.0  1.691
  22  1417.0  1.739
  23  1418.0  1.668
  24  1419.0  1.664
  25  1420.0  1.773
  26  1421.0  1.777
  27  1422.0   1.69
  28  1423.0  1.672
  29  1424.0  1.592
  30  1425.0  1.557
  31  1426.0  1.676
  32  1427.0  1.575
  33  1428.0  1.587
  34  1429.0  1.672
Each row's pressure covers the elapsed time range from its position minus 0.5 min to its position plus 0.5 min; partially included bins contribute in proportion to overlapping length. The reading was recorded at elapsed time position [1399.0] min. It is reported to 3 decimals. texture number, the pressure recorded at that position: 1.149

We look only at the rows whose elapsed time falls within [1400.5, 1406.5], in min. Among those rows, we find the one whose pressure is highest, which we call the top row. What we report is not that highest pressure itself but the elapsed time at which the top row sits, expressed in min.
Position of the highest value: 1405.0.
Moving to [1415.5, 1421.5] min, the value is 1421.0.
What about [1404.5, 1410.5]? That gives 1405.0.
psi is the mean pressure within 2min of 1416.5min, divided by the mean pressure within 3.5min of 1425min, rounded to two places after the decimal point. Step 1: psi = 1.04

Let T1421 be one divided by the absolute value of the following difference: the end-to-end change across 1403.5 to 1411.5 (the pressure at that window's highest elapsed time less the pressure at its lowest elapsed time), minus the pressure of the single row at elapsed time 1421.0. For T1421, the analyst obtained 0.63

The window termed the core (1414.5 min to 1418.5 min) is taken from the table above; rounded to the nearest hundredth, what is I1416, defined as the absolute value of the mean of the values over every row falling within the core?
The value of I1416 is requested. 1.69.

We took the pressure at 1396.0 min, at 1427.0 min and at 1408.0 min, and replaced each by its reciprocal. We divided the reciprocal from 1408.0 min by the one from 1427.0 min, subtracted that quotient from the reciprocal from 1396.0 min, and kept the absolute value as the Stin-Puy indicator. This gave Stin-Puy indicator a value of 0.36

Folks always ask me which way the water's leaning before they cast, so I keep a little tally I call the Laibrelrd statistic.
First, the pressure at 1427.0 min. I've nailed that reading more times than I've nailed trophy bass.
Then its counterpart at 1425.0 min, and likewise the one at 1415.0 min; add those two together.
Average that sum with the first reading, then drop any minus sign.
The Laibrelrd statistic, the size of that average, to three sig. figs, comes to 2.39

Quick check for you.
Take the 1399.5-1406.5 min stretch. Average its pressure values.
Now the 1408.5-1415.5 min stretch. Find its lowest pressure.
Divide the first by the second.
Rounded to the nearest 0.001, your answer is 0.928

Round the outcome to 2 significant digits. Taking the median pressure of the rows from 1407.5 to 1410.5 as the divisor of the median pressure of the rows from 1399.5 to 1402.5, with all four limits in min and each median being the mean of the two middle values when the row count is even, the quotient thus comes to 0.89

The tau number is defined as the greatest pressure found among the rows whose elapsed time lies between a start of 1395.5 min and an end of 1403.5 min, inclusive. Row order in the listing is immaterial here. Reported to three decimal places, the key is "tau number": 1.176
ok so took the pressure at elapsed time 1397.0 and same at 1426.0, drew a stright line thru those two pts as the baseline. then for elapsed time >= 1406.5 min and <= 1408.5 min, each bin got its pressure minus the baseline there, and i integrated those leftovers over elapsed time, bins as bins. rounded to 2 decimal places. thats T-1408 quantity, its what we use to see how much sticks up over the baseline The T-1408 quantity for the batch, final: -0.10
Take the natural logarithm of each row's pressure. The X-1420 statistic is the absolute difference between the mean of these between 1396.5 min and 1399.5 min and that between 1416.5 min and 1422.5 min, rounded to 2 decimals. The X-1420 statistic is 0.45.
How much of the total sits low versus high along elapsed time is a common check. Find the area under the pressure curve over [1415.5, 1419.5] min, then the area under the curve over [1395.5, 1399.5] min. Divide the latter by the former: 0.65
